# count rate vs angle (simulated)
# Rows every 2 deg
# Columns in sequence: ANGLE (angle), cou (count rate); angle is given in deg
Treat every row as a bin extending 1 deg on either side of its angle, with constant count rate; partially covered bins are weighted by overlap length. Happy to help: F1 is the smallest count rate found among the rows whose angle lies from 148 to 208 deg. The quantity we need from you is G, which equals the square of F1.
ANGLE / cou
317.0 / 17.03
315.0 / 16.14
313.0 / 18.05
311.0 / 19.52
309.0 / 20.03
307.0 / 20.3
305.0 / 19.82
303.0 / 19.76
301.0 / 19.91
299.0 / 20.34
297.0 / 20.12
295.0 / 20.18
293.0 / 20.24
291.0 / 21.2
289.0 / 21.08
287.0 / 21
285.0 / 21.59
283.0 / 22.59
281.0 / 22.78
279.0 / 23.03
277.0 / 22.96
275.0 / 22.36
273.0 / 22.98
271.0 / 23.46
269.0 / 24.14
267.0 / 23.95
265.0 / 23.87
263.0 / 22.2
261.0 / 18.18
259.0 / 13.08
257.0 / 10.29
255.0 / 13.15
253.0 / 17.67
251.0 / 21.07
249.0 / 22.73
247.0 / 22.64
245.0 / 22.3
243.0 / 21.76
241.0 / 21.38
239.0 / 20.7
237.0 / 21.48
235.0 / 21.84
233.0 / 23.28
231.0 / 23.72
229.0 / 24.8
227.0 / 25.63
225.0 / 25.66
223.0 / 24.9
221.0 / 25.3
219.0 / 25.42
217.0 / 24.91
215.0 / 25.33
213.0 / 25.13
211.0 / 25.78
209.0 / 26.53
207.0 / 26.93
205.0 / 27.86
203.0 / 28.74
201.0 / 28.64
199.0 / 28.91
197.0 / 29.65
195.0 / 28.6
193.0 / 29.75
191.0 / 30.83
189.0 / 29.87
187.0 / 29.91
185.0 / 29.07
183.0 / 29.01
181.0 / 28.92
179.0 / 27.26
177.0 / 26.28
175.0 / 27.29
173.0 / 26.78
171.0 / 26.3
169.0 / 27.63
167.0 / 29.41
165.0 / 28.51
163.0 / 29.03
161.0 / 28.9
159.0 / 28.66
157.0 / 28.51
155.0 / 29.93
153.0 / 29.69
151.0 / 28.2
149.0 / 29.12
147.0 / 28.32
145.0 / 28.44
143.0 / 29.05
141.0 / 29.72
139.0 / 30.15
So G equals 691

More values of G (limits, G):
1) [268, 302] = 396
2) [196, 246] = 428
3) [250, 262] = 106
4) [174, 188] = 691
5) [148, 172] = 692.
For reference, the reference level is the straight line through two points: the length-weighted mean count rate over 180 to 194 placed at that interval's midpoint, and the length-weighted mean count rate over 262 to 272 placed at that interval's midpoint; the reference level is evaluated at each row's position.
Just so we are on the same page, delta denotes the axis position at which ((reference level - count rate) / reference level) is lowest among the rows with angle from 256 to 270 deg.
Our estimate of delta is 269.0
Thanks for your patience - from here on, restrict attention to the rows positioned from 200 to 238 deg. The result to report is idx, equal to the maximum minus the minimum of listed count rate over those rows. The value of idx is 7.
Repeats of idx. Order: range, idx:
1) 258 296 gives 11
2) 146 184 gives 4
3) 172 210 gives 5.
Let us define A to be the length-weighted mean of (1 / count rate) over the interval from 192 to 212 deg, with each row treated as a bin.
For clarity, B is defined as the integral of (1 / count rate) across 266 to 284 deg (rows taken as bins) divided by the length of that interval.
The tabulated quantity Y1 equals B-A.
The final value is 0.008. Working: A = 0.0356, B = 0.043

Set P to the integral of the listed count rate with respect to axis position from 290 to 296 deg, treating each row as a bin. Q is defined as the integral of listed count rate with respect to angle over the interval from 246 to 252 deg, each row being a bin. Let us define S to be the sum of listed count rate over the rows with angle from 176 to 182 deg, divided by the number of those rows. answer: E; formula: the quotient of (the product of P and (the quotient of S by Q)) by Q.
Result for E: 0.19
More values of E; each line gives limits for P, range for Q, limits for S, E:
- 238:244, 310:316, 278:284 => 0.25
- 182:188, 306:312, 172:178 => 0.33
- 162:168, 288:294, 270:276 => 0.26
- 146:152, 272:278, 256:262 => 0.13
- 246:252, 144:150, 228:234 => 0.11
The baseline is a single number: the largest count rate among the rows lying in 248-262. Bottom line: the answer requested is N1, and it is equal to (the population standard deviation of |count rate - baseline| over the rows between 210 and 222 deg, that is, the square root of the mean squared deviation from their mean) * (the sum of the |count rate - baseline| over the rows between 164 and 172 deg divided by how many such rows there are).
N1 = 1.4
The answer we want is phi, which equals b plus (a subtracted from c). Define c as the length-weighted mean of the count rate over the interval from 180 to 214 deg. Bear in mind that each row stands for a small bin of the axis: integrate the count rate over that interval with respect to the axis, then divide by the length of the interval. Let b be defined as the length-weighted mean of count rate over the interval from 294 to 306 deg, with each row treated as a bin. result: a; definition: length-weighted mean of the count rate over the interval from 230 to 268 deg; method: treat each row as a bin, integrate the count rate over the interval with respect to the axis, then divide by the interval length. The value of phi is 28.2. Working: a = 20.3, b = 20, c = 28.5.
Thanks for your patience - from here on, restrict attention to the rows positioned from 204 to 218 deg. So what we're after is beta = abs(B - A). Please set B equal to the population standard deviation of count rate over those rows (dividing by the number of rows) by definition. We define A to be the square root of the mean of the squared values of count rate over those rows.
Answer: 25.1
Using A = 26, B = 1.0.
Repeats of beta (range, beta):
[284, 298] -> 20.2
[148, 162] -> 28.4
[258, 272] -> 17.8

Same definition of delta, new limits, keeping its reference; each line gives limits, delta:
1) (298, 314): 307.0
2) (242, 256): 249.0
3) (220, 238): 227.0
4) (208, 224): 209.0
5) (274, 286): 279.0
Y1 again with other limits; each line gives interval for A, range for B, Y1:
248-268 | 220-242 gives -0.015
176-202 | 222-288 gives 0.014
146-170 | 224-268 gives 0.016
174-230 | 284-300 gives 0.012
